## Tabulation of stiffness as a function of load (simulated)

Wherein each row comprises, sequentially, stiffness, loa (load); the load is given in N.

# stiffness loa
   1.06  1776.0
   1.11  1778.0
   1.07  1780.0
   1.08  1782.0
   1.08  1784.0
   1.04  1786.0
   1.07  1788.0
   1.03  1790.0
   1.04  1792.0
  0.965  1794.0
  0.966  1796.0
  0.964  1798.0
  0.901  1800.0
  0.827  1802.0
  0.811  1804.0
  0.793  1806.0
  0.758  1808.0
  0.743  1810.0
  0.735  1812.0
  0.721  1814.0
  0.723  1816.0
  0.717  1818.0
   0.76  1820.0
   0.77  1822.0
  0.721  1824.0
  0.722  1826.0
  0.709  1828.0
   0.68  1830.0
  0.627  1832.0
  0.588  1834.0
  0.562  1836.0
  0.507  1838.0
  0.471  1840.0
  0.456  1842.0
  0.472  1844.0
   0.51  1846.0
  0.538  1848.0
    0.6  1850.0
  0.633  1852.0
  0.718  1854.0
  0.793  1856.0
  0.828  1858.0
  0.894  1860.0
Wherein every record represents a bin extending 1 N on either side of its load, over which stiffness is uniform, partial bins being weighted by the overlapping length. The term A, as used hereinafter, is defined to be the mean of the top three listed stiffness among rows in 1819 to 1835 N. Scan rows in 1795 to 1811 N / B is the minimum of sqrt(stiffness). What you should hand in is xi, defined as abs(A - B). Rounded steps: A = 0.75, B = 0.86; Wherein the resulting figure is 0.111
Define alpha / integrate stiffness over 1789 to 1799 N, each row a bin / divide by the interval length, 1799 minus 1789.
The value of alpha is 1.0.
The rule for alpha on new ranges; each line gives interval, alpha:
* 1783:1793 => 1.1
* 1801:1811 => 0.8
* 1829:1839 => 0.6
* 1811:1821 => 0.7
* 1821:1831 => 0.7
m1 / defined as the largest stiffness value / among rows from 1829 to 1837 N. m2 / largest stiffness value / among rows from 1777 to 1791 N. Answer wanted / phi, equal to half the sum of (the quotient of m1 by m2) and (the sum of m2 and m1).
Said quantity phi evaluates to 1.2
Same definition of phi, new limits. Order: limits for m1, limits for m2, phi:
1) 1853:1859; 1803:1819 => 1.3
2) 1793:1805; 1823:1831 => 1.5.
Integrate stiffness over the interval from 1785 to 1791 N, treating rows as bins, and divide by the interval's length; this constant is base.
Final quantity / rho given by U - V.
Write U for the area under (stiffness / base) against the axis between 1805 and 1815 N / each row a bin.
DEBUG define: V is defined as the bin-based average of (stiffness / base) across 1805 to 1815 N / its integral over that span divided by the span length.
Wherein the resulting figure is 6.4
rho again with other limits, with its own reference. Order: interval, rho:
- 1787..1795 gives 6.9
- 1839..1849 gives 4.2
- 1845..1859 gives 8.2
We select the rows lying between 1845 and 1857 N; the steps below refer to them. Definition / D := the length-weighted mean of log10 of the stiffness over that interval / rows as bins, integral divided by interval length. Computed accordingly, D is -0.20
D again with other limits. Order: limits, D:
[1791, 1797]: 0.00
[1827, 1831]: -0.16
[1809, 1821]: -0.13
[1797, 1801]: -0.03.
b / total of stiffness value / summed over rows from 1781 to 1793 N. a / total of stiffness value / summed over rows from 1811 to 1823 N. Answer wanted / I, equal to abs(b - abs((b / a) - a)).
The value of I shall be 3.3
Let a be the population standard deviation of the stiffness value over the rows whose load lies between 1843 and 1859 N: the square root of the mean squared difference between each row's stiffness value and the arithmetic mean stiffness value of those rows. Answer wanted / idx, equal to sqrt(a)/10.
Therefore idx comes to 0.0351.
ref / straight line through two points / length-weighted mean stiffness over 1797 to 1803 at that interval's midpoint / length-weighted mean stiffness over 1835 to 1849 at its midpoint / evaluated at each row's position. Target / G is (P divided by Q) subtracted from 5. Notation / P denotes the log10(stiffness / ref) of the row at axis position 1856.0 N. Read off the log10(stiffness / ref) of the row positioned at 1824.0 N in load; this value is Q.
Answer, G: -5.7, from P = 0.330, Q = 0.03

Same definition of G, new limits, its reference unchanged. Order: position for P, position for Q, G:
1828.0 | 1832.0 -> 2.8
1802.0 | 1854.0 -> 5.1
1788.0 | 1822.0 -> 4.5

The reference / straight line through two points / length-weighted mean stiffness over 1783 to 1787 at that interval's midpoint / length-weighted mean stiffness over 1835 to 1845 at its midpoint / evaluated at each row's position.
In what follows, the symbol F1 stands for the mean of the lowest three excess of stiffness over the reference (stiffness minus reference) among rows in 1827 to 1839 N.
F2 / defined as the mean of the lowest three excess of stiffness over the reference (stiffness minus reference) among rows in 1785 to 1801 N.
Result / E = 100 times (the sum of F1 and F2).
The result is 1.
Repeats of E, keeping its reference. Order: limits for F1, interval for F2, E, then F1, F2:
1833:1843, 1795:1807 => -7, -0.02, -0.05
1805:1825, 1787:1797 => -5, -0.06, 0.01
